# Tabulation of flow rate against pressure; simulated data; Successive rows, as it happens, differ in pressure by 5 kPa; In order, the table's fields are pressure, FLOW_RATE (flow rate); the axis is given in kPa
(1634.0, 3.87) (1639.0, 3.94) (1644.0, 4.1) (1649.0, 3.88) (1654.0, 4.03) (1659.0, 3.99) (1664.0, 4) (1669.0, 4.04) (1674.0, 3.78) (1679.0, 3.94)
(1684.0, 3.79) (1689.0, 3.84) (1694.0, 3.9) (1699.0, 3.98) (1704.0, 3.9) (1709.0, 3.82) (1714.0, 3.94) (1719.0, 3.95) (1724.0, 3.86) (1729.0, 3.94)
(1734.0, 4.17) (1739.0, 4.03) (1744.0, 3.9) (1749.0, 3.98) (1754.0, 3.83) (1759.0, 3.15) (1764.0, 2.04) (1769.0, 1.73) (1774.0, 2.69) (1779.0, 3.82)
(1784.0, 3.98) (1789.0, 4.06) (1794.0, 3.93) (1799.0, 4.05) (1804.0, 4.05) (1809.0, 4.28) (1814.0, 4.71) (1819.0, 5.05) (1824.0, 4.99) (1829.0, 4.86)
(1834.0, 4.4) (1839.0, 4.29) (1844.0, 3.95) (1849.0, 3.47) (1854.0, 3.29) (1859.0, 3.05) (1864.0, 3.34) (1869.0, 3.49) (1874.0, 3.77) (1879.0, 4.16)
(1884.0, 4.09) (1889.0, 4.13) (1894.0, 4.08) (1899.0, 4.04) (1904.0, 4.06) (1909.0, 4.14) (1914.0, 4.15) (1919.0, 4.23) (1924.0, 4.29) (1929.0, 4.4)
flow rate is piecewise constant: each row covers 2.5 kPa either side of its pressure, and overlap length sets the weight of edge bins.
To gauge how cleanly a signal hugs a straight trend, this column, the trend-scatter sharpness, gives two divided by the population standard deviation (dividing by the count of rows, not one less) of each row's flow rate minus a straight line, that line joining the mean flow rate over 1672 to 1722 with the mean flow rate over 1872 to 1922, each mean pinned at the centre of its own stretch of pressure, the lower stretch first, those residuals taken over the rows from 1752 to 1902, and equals 2.7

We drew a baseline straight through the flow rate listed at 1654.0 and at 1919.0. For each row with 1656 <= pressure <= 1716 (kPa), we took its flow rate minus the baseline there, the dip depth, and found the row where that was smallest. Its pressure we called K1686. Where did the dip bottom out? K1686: 1674.0 kPa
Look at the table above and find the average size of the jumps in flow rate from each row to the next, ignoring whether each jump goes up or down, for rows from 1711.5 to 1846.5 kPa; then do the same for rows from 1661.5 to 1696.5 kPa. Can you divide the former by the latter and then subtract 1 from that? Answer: 1.5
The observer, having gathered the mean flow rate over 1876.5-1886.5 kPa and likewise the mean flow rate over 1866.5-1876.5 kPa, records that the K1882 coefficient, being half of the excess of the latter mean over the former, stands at -0.25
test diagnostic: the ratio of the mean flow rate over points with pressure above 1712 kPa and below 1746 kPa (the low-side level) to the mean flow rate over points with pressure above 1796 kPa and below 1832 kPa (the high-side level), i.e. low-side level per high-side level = 0.87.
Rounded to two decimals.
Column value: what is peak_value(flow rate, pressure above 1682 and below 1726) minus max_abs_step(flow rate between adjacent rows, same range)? 3.86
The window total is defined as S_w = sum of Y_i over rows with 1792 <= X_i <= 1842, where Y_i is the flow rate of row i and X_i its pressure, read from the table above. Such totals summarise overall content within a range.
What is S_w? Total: 45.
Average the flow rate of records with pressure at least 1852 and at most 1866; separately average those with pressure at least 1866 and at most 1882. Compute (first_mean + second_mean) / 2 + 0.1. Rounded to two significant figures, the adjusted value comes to 3.6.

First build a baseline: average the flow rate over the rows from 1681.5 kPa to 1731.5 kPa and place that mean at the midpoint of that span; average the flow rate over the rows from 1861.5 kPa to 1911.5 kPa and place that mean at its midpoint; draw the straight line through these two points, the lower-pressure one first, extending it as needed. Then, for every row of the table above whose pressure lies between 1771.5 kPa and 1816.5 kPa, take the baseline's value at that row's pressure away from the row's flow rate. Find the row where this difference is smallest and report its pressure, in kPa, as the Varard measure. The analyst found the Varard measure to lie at 1774.0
